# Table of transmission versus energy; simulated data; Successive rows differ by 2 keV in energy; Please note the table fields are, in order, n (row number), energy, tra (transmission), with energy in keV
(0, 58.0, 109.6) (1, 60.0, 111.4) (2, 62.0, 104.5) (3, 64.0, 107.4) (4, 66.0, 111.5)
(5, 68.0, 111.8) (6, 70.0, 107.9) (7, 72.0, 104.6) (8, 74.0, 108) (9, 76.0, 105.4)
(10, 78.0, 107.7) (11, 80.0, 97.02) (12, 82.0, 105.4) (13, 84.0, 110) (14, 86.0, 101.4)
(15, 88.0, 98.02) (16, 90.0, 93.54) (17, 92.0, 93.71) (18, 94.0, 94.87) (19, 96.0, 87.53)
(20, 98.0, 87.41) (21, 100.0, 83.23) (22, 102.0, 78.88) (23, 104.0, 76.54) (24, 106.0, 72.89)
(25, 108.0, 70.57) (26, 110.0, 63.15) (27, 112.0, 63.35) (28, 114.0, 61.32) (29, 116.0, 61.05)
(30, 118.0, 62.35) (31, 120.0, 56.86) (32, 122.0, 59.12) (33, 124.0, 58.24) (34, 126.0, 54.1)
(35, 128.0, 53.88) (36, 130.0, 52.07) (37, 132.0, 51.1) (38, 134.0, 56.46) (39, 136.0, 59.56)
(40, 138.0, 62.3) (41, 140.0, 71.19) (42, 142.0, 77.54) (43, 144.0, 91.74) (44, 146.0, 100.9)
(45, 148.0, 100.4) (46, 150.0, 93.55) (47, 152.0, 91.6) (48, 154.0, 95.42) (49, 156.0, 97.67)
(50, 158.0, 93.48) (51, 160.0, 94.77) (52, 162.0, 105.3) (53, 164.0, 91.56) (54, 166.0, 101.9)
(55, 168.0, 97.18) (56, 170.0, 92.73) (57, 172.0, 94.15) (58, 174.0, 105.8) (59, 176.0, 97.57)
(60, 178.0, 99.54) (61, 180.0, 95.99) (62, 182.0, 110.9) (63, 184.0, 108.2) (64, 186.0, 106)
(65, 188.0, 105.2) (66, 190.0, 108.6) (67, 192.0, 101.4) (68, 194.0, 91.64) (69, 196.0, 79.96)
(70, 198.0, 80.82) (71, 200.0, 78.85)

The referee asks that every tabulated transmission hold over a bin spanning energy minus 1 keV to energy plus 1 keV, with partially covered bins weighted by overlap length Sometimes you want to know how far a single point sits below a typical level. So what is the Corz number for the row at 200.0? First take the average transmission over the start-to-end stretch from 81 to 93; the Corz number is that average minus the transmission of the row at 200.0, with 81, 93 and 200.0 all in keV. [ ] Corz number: 21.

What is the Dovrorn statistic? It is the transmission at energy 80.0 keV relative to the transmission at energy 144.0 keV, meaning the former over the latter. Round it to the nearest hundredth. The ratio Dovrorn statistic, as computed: 1.06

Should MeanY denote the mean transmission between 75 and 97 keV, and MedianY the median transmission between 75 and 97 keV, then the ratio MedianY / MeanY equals 0.985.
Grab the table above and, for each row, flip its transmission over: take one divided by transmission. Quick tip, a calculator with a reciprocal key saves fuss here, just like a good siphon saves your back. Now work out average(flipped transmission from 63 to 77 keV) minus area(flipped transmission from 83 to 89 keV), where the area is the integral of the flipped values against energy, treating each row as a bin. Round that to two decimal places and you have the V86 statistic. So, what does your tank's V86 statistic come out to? -0.05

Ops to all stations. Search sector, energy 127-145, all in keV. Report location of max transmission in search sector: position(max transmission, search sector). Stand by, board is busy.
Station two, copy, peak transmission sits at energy 144.0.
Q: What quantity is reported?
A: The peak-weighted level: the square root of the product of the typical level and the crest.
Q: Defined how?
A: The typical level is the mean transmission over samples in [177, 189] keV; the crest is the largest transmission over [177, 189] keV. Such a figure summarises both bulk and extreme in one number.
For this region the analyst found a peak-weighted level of 108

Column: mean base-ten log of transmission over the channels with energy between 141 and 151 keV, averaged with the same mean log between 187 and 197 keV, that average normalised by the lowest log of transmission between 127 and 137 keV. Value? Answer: 1.16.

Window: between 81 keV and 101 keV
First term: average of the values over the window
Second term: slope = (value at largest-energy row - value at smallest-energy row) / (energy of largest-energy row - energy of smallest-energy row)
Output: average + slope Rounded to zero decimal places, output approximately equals 94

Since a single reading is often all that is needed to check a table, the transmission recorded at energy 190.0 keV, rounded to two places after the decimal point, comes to 108.60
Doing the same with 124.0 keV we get 58.24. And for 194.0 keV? 91.64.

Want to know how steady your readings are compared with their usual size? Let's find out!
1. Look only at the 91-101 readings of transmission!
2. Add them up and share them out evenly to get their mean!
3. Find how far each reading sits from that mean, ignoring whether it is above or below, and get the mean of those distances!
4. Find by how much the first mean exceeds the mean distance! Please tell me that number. 85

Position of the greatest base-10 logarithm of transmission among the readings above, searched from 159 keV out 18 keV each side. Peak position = 174.0 keV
